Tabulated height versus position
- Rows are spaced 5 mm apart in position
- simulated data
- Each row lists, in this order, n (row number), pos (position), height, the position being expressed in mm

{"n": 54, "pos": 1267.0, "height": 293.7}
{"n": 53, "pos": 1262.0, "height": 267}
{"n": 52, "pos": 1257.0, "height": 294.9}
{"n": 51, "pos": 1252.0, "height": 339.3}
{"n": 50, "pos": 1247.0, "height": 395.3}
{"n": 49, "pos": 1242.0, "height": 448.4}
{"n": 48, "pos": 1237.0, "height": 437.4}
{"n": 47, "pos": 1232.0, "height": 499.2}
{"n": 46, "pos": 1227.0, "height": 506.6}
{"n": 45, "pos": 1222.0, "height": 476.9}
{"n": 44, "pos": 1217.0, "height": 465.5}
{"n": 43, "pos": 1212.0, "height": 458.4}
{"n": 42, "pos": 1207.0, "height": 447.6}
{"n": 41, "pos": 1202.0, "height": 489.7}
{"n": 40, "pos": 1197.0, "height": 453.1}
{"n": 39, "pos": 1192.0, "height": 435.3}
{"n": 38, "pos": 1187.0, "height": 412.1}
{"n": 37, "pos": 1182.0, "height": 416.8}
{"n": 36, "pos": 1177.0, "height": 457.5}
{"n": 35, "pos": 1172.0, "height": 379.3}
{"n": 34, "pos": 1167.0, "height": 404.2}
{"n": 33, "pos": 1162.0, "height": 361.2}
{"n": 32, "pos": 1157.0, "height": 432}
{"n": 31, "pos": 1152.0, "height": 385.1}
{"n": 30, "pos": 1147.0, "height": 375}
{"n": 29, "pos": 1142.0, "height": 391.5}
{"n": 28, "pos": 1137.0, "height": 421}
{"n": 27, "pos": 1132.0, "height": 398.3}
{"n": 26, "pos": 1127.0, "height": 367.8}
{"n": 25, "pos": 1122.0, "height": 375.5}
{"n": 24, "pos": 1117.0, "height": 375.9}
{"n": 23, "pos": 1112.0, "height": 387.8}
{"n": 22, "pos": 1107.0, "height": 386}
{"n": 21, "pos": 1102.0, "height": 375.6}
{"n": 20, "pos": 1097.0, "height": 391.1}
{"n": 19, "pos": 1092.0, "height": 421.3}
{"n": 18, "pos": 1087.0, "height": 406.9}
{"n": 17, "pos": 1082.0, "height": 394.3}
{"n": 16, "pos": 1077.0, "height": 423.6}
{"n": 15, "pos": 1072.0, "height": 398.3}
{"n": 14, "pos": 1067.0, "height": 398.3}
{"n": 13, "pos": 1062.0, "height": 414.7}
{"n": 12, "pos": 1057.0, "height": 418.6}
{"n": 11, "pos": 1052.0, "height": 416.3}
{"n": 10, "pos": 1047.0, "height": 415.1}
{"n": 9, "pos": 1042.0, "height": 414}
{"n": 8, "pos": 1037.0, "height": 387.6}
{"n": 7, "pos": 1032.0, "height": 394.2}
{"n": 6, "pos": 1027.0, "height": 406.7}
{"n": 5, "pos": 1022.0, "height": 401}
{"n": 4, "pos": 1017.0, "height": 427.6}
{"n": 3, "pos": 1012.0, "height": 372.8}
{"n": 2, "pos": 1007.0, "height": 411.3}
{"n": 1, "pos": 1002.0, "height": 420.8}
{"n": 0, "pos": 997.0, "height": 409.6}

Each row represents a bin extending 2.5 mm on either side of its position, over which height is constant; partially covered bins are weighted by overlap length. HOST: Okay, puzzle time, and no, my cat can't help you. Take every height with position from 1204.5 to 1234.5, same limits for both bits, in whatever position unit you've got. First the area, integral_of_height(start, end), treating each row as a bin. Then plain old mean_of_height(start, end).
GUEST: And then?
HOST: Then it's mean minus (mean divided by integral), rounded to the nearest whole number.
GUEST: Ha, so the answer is 476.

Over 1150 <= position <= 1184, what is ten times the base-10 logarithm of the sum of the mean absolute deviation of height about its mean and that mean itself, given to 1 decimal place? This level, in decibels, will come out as 26.3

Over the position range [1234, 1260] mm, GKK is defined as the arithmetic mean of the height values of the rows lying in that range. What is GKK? 383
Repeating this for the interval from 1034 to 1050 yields 406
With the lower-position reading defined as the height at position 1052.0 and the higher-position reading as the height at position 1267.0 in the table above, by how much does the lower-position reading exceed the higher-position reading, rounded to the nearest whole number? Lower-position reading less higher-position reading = 123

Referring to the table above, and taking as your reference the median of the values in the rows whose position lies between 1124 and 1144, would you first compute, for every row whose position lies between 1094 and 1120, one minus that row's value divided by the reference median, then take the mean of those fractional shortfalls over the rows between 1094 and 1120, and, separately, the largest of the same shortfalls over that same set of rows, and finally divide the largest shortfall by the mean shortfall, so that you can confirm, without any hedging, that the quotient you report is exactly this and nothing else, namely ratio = 1.7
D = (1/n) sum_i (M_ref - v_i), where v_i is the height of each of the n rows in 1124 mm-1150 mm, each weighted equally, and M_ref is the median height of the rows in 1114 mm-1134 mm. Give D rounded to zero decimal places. -15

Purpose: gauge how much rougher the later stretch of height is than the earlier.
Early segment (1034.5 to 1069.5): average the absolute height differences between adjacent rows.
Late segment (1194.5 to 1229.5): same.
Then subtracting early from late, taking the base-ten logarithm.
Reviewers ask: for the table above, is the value 1.16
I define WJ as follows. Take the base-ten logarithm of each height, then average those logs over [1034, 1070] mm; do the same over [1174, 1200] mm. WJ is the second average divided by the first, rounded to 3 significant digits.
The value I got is 1.01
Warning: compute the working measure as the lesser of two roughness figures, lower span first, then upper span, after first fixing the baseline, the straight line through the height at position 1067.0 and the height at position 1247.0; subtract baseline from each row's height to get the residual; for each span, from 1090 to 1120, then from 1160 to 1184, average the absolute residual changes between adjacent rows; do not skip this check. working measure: 13.9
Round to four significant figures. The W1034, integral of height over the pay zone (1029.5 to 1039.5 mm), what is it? 3909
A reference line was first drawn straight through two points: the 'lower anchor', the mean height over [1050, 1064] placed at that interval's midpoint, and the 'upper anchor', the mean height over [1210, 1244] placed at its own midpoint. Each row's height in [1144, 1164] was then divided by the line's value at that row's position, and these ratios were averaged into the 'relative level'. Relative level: 0.87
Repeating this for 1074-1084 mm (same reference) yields 0.97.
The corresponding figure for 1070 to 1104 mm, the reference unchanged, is 0.94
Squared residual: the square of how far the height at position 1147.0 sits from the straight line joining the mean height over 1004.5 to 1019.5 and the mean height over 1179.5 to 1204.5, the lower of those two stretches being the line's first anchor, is 3252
